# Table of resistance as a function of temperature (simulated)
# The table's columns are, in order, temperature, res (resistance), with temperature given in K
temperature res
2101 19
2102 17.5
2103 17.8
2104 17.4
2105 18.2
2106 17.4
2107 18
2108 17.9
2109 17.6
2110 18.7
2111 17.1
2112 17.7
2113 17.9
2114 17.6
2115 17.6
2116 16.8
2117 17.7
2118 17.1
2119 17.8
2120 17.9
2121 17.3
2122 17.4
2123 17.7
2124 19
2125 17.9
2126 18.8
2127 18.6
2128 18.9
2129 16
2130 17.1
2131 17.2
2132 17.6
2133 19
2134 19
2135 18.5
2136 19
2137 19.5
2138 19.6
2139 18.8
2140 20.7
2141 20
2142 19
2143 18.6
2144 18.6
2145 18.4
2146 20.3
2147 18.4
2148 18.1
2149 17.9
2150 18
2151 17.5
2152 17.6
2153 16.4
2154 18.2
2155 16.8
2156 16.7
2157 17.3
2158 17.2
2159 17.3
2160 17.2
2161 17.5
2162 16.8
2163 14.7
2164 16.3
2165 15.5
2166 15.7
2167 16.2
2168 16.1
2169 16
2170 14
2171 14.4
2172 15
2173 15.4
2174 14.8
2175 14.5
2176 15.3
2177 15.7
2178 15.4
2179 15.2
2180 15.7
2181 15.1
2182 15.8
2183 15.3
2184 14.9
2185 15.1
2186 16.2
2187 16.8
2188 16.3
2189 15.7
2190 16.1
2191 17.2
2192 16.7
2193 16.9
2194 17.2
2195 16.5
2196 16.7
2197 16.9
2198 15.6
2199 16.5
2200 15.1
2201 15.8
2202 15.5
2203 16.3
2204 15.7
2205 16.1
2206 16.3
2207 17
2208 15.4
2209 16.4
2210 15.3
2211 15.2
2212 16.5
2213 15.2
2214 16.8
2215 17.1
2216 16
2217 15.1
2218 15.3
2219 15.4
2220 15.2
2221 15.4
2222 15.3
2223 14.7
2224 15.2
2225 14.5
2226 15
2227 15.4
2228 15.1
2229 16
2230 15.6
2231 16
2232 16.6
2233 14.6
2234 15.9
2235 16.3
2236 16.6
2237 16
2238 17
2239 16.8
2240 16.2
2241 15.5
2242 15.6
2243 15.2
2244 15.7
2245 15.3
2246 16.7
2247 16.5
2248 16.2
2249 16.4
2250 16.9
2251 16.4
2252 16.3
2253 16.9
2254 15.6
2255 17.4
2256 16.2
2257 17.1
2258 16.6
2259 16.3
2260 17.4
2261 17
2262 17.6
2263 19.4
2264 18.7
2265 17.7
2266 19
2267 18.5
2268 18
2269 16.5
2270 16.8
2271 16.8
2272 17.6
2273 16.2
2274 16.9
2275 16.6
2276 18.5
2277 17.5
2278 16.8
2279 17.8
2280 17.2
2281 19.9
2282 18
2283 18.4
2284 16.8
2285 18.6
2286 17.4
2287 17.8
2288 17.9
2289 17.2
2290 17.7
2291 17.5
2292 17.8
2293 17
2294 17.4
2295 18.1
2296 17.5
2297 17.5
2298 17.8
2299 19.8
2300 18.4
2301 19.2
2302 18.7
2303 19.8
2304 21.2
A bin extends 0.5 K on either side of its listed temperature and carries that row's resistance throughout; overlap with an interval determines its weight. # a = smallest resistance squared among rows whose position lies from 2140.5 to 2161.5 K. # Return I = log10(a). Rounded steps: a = 269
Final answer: 2.430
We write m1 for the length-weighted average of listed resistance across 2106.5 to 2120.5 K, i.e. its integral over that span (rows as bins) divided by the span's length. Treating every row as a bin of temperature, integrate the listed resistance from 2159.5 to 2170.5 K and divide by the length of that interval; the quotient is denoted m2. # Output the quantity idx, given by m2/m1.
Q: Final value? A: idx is 0.91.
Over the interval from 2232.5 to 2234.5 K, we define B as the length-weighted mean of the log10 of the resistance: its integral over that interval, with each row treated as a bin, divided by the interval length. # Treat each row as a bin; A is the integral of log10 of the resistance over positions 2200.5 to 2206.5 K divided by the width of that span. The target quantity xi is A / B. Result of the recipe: 1.02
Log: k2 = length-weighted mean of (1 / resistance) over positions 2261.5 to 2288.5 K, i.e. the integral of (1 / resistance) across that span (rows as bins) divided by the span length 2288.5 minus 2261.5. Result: 0.057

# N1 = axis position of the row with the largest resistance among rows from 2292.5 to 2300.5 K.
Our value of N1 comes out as 2299 K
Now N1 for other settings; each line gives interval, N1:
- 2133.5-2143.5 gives 2140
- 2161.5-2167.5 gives 2162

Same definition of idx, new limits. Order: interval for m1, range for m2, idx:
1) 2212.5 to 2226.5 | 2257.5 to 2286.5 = 1.14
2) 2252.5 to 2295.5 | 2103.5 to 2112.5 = 1.02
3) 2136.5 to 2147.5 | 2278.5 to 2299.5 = 0.93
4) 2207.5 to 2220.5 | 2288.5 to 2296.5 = 1.11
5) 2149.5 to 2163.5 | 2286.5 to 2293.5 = 1.03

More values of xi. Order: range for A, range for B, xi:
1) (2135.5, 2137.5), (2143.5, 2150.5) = 1.01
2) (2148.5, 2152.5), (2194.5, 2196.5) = 1.02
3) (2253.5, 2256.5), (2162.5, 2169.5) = 1.01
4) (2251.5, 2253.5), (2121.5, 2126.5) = 0.97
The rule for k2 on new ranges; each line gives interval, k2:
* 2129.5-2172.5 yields 0.058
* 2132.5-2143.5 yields 0.052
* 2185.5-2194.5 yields 0.060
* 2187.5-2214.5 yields 0.062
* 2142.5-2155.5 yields 0.056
